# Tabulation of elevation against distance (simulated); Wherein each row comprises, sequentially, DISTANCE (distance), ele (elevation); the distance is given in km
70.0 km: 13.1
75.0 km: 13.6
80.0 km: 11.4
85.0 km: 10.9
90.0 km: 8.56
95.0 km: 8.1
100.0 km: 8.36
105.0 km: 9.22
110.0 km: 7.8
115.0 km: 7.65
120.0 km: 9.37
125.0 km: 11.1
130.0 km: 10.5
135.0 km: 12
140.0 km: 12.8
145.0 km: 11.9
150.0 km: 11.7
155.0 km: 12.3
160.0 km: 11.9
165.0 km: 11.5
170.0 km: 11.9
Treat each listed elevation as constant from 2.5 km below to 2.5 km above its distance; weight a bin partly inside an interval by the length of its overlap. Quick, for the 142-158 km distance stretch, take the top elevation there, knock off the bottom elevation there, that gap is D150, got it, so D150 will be 0.6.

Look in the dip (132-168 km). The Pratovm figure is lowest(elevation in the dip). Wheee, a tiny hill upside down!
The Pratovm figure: 11.5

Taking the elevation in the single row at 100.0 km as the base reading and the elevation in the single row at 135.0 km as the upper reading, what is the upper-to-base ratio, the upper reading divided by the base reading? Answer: 1.4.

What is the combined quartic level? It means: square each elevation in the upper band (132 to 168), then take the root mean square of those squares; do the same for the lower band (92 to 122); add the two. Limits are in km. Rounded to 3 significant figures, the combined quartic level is 217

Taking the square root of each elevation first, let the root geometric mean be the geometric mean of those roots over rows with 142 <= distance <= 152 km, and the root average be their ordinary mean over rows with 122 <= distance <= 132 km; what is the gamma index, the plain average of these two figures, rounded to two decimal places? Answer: 3.36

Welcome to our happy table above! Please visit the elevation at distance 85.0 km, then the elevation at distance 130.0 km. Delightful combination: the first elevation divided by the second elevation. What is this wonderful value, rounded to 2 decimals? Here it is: 1.04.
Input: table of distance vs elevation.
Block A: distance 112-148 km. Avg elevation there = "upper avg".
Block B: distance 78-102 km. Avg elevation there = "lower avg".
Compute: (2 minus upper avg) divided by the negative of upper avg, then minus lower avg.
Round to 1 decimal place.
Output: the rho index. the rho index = -8.6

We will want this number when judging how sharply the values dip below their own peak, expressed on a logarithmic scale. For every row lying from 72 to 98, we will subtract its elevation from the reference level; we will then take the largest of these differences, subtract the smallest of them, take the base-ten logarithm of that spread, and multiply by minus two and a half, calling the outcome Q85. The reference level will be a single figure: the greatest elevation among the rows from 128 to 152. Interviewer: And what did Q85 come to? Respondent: -1.9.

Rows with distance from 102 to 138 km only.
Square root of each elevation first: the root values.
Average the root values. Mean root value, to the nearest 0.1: 3.1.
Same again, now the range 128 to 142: 3.4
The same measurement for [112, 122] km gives 2.9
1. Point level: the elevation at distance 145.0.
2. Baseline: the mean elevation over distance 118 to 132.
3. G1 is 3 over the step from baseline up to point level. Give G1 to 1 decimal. 1.9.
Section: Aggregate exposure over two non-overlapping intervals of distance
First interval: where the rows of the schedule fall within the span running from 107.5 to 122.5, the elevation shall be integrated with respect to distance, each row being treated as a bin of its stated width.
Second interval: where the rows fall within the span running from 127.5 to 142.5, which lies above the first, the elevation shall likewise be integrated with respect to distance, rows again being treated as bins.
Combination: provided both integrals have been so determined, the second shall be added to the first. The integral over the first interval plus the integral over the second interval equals 301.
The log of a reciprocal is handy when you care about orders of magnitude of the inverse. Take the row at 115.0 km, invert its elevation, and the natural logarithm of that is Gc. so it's -2.035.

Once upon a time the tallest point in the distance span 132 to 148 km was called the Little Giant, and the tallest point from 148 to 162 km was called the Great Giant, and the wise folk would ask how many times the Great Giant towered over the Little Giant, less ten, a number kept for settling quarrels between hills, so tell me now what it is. -9.0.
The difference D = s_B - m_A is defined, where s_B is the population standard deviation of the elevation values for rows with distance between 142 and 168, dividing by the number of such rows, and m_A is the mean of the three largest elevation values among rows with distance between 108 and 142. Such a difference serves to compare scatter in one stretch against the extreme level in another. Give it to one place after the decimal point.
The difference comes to -11.7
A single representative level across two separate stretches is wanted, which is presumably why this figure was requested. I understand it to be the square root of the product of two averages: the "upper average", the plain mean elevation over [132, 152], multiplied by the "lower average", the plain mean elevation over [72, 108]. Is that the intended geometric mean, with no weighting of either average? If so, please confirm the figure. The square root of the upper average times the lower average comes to 11.0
